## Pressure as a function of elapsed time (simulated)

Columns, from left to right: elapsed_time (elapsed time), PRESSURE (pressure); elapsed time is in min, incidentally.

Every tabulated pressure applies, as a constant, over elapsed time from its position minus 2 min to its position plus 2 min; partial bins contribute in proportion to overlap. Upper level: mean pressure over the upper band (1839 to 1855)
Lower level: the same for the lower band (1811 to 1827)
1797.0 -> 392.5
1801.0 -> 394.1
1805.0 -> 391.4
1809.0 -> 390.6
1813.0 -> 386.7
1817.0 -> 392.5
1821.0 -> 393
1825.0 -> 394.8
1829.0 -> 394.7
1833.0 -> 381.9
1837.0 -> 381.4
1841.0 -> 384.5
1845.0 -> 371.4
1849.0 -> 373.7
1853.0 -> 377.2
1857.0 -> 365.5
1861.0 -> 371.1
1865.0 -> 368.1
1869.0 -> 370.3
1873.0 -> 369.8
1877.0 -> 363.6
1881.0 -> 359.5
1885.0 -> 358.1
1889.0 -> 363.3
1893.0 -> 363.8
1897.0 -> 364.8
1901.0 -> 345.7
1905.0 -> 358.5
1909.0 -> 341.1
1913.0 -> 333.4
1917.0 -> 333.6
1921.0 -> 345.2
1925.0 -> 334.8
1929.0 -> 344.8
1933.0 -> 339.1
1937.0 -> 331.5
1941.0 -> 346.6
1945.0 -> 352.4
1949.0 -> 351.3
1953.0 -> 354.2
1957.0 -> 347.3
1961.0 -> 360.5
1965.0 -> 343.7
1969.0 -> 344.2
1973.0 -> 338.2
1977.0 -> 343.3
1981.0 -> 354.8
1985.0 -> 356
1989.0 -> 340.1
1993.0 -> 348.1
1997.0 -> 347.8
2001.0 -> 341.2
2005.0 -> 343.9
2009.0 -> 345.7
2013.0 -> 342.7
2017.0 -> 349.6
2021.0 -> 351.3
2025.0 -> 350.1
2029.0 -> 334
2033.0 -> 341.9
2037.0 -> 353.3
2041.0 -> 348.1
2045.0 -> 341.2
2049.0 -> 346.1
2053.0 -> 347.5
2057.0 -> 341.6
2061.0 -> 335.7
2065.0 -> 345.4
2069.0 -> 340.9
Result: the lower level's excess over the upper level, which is 15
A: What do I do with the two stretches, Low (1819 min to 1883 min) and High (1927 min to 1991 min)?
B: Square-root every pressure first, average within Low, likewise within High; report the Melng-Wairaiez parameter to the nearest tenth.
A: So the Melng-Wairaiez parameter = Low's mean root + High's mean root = 38.0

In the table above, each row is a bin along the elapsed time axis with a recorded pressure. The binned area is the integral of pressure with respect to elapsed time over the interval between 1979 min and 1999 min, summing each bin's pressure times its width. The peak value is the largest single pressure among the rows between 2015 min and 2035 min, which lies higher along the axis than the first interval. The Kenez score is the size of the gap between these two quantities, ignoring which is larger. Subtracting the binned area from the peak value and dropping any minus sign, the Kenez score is 6636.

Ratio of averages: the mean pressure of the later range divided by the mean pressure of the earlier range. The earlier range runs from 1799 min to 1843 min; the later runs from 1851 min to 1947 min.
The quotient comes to 0.91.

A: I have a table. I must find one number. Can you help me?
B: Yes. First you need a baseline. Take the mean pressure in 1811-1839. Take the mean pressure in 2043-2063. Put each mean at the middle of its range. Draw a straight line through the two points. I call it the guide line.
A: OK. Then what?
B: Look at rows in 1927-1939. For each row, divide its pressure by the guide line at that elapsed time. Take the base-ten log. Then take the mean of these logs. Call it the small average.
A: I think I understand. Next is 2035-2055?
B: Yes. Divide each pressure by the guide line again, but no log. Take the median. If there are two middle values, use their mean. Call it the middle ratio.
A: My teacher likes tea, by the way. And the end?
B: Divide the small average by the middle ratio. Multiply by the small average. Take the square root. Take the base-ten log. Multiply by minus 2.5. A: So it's 3.6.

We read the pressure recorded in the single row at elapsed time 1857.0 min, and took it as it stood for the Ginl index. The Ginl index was 365.5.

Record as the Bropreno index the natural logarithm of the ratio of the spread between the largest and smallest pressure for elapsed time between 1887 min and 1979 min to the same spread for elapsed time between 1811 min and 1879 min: 0.1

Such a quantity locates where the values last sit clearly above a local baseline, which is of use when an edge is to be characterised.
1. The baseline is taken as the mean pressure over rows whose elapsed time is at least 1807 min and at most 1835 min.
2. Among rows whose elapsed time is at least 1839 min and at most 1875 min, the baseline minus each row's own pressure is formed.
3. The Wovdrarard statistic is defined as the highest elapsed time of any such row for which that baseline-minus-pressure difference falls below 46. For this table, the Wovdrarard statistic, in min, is 1873.0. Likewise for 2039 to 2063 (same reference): 2053.0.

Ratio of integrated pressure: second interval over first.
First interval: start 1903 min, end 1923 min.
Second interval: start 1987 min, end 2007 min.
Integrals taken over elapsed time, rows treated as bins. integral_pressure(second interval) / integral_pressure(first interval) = 1.01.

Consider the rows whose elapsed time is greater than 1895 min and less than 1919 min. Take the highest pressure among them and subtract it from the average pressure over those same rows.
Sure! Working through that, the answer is -18.6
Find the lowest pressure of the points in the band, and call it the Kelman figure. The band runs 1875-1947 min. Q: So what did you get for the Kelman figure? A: 331.5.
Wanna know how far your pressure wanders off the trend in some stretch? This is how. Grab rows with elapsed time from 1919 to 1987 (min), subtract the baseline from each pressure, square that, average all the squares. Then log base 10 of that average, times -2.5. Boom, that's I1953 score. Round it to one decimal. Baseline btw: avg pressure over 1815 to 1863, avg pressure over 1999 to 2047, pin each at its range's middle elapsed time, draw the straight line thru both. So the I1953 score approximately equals -6.0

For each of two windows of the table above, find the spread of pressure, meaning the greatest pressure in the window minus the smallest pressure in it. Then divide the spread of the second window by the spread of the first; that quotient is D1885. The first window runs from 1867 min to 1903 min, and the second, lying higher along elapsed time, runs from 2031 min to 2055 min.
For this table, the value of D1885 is 0.49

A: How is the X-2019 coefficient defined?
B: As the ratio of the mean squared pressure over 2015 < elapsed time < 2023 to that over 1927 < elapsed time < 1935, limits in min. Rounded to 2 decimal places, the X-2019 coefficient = 1.05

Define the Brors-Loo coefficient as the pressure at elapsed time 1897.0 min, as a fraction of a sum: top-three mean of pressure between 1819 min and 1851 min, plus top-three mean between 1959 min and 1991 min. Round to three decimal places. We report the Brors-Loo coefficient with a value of 0.486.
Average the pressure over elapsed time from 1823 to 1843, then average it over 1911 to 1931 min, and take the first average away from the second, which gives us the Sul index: -49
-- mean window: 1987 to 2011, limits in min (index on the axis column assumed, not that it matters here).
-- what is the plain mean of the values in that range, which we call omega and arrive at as 344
